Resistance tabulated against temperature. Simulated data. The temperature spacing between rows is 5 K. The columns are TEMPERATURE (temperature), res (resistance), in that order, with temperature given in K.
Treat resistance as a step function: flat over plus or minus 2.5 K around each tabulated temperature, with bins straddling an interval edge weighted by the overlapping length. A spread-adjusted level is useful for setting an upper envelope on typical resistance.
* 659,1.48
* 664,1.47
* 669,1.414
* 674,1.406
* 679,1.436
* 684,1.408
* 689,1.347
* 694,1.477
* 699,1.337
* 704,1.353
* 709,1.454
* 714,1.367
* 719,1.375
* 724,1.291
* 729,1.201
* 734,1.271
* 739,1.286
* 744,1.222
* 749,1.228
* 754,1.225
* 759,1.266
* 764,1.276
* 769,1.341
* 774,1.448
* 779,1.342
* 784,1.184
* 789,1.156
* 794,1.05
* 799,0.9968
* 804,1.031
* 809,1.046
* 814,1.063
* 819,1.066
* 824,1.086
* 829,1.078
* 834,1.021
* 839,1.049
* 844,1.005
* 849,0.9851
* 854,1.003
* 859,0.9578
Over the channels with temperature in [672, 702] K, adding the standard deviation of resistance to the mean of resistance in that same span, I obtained 1.45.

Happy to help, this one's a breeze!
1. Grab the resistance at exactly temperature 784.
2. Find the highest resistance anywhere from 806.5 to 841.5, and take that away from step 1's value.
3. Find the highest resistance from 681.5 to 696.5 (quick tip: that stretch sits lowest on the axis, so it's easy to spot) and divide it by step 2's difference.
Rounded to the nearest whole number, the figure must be 15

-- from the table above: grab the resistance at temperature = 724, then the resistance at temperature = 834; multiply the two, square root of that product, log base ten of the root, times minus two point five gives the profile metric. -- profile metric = -0.150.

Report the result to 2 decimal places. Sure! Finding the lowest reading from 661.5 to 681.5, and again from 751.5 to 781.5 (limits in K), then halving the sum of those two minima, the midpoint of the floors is 1.32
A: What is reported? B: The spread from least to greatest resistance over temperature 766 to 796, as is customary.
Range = 0.40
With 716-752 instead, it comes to 0.17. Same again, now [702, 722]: 0.10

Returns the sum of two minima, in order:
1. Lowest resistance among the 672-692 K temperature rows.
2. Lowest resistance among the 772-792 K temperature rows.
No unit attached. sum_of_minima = 2.50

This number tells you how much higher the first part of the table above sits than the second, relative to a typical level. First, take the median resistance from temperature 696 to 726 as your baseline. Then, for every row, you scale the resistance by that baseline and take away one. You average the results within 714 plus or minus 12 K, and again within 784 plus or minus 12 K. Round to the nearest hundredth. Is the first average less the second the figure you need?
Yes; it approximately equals 0.10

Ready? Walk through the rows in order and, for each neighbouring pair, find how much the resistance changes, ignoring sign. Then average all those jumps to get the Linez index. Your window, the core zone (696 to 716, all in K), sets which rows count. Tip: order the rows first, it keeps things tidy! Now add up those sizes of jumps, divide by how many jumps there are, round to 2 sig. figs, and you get 0.068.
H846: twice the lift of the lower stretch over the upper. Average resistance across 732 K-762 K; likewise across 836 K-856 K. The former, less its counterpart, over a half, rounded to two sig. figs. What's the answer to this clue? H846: 0.48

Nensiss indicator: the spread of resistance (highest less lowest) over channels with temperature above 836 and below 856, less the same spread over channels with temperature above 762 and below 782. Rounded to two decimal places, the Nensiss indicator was -0.11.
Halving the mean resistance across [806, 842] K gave 0.529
